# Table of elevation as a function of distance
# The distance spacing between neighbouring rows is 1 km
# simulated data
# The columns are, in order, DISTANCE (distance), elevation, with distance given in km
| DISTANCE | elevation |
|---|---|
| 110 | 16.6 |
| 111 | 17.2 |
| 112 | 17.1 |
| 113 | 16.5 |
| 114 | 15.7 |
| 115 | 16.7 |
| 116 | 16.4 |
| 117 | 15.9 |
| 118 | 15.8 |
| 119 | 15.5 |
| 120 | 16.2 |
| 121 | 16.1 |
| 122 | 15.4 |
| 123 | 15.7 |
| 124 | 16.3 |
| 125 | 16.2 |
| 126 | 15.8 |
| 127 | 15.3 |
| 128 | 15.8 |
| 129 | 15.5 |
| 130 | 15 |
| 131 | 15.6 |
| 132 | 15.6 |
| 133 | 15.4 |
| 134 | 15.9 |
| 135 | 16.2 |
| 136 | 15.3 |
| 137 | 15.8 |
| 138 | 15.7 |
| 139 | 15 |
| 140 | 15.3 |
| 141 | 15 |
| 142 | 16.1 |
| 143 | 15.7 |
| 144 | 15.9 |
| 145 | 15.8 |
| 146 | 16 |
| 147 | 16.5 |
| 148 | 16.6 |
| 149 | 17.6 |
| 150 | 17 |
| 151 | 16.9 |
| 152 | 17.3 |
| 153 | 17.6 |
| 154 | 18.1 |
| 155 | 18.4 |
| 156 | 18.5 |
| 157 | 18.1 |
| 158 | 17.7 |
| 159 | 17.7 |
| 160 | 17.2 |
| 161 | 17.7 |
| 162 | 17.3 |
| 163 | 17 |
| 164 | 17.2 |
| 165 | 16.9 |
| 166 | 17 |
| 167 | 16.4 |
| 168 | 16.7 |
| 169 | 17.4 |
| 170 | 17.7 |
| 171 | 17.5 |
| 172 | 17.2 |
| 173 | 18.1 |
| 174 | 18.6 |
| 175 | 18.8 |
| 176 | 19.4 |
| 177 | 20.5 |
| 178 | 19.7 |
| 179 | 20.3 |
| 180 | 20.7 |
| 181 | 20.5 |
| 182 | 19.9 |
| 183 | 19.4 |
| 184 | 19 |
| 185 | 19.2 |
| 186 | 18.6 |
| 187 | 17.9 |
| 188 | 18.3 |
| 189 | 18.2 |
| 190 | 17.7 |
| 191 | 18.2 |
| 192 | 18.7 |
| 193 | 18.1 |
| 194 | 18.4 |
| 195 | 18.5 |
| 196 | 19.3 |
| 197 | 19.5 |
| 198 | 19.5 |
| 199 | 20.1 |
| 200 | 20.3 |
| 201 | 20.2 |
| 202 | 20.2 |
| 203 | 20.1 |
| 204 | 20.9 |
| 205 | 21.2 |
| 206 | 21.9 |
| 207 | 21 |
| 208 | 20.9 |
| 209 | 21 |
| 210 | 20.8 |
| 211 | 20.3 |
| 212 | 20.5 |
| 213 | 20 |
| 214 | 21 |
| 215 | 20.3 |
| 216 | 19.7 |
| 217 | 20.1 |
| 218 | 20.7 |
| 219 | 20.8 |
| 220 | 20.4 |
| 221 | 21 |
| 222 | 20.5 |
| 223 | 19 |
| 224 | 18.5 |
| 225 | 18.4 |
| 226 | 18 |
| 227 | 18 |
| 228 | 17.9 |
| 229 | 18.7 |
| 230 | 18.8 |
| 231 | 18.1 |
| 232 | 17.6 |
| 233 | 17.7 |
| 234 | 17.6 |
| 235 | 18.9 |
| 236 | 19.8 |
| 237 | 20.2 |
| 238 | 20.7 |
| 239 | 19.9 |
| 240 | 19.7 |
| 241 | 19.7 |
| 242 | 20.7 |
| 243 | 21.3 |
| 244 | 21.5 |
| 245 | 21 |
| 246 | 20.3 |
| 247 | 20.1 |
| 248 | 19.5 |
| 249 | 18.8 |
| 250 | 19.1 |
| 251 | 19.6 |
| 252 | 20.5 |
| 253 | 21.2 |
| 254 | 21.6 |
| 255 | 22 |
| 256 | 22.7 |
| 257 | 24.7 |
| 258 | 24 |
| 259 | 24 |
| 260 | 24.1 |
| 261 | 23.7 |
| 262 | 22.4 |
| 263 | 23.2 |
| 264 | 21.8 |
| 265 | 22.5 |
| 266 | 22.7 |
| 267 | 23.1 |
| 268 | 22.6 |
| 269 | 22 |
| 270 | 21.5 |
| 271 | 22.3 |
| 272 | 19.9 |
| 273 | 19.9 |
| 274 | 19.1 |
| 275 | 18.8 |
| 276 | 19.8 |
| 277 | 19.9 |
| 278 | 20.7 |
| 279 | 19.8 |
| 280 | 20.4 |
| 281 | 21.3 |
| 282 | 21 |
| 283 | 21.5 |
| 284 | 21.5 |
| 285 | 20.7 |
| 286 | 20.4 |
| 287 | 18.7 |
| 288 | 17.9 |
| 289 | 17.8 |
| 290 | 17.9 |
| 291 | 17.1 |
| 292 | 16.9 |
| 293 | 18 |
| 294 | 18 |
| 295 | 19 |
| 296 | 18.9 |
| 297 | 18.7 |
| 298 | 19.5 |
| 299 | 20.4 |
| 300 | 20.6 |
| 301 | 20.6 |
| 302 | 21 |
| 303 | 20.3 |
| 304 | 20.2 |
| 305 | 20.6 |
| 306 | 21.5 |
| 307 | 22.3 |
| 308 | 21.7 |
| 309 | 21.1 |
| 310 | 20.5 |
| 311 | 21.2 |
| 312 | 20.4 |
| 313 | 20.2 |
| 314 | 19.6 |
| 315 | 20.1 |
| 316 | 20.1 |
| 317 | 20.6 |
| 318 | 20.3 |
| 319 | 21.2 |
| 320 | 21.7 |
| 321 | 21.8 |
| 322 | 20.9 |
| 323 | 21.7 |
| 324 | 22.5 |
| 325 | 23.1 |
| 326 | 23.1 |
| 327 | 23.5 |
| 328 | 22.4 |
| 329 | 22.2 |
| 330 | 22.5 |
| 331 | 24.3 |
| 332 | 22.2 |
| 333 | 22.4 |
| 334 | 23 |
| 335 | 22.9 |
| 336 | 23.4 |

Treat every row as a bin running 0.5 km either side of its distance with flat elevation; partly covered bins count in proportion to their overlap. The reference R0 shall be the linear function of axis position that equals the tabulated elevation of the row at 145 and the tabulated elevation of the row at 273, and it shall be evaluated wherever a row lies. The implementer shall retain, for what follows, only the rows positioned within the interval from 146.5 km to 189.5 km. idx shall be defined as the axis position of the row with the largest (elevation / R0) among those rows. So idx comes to 180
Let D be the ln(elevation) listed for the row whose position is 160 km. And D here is 2.84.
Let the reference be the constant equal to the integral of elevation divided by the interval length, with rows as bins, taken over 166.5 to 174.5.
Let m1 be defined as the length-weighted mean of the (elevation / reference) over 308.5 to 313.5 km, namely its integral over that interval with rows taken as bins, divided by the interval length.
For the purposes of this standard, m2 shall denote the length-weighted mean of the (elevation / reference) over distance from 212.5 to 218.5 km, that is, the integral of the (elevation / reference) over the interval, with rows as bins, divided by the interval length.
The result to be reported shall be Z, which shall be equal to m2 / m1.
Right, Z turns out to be 0.98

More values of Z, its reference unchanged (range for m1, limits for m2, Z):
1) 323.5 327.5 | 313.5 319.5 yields 0.88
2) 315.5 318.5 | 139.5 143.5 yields 0.76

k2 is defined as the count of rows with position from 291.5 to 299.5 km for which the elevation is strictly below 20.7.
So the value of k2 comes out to 8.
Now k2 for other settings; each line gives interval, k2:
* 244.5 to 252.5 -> 7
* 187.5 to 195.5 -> 8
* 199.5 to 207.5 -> 4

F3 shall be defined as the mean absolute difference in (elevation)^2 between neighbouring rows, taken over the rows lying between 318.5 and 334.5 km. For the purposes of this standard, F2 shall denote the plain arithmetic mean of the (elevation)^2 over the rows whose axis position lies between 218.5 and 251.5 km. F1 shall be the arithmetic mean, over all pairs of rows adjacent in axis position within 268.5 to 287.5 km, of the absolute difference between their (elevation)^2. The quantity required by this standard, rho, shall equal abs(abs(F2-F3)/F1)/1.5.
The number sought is 8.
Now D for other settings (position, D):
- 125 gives 2.79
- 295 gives 2.94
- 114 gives 2.75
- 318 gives 3.01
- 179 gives 3.01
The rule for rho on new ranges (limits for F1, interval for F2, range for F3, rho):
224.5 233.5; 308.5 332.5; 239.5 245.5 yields 24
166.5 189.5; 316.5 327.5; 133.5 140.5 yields 17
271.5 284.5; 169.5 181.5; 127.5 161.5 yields 11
